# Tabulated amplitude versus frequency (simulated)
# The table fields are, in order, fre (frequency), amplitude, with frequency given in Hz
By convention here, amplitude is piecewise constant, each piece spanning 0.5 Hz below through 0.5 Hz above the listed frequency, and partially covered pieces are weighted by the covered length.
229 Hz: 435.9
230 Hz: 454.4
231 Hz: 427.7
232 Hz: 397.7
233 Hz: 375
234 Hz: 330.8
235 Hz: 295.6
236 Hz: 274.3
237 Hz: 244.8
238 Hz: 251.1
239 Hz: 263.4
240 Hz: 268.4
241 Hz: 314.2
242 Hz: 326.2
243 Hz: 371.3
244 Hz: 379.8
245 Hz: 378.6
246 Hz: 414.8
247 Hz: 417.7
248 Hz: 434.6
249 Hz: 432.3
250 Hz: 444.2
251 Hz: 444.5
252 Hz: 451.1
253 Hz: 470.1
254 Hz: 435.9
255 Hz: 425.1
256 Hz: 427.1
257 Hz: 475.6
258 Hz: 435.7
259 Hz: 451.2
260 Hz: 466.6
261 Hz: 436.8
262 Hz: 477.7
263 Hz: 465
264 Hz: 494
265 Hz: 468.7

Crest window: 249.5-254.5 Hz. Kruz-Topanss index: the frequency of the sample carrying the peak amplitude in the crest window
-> 253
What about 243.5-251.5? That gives 251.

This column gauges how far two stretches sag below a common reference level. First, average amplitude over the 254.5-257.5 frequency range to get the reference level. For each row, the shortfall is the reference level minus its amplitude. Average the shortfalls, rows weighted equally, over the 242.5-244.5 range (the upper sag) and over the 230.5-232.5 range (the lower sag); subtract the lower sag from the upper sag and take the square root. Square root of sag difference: 6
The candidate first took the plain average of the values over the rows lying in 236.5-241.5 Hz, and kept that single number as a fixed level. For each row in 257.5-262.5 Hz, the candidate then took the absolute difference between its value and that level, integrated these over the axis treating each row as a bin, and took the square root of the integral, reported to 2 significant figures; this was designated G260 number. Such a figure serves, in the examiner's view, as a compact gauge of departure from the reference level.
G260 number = 30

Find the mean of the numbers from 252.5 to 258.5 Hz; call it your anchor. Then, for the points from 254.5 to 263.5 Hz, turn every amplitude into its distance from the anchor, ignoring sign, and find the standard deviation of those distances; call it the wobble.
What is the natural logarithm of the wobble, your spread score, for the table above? 2.2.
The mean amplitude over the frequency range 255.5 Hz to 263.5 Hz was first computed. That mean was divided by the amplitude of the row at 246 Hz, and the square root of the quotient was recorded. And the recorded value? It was 1.05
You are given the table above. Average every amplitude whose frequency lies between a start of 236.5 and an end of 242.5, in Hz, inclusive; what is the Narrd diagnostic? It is 278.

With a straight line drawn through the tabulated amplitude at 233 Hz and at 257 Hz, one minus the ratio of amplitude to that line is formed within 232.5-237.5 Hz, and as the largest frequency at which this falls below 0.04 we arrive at 233 Hz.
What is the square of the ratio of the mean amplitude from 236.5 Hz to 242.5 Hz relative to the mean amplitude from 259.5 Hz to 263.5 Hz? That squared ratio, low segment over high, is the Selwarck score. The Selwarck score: 0.36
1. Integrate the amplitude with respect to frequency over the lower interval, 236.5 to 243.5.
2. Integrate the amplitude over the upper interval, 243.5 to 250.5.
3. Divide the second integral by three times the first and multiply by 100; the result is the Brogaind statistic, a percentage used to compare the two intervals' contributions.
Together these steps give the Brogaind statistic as 47.4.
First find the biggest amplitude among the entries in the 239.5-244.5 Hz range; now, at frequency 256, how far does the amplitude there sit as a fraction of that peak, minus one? 0.125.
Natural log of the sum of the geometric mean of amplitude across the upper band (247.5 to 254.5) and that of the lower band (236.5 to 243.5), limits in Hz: 6.60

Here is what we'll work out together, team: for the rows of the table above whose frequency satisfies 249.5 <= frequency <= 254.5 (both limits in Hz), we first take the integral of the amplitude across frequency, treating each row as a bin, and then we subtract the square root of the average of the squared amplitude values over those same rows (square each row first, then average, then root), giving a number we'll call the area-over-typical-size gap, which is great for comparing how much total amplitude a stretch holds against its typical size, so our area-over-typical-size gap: 1796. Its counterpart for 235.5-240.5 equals 1041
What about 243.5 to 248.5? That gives 1620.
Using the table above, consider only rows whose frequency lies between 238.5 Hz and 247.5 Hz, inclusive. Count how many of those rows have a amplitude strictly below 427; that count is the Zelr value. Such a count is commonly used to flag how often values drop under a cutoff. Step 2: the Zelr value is 9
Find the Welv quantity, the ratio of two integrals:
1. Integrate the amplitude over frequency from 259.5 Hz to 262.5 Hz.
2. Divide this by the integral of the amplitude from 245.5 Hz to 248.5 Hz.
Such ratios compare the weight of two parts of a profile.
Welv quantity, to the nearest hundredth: 1.09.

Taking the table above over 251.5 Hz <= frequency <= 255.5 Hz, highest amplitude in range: 470.1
